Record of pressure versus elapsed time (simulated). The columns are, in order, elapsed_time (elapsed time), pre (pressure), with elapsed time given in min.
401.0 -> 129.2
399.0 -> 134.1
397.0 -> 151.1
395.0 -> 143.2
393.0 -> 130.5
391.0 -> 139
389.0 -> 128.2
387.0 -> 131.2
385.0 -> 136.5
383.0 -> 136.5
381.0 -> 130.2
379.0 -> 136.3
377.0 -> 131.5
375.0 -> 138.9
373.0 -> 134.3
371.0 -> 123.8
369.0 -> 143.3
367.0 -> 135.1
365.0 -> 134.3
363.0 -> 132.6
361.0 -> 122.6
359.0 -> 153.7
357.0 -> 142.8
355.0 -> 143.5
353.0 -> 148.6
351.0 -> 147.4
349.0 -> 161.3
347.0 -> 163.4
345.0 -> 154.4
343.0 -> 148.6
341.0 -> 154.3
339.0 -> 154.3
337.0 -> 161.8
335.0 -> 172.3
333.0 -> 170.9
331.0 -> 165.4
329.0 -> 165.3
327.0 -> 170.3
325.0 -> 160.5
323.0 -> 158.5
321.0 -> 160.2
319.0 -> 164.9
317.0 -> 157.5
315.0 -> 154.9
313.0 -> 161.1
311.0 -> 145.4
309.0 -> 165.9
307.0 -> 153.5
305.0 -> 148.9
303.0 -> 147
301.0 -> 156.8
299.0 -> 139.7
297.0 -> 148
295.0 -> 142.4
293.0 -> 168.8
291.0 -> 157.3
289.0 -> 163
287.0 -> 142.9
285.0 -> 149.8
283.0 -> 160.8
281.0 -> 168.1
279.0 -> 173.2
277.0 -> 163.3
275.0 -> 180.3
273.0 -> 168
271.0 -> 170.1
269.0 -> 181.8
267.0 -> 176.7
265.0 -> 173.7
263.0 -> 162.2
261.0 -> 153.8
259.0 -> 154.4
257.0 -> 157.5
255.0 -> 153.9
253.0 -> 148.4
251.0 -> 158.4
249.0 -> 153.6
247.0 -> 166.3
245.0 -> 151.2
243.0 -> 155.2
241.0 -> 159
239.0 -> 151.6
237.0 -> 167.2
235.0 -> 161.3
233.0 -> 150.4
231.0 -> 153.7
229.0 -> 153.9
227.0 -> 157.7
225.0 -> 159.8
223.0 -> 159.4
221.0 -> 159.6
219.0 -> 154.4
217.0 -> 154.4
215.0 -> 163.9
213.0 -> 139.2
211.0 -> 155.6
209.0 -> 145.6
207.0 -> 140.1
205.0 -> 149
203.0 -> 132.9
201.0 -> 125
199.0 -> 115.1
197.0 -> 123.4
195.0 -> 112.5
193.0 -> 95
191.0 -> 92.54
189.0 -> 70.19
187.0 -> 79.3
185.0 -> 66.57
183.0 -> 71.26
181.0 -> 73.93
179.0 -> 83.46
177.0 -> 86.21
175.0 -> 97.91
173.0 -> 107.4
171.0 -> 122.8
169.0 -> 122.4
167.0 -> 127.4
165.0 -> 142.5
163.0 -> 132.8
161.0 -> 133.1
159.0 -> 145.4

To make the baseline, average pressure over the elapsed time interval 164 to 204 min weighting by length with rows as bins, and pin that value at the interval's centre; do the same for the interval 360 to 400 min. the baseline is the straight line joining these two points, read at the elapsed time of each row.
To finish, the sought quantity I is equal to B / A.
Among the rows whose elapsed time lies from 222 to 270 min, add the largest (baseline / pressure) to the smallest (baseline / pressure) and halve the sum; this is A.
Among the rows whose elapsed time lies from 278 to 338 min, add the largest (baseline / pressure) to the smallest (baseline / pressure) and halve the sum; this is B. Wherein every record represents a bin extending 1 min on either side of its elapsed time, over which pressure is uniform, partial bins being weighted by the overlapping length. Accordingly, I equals 1.1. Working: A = 0.70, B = 0.775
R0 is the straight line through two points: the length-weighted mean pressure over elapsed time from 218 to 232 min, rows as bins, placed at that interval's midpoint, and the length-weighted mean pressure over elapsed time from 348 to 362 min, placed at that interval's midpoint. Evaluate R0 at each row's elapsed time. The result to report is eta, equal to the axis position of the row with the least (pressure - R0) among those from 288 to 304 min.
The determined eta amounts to 299.0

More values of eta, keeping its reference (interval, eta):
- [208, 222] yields 213.0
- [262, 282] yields 263.0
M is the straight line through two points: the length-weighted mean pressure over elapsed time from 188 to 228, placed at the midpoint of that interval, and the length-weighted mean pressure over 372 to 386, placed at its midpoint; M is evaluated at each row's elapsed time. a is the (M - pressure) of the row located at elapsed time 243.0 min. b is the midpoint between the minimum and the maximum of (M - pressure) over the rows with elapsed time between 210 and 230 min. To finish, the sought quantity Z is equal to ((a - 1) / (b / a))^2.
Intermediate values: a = -20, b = -16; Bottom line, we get 666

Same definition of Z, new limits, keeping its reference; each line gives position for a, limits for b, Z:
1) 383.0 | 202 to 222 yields 0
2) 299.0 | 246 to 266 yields 1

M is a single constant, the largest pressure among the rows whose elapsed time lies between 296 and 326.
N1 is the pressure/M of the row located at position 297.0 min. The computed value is 0.89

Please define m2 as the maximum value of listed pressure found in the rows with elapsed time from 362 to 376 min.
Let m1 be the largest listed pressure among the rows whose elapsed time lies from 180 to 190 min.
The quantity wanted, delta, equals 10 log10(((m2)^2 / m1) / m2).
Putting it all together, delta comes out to 3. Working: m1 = 79.3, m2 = 143.3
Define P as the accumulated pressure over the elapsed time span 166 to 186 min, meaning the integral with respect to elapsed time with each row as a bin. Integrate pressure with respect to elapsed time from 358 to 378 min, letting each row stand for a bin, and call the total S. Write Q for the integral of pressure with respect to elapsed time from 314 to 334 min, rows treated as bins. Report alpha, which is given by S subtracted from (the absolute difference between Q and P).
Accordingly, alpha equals -1362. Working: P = 1919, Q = 3257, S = 2700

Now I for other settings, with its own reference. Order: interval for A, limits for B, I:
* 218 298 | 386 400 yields 1.3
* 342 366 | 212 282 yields 0.8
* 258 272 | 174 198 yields 1.7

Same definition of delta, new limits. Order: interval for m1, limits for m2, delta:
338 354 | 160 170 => -1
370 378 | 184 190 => -2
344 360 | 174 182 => -2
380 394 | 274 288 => 1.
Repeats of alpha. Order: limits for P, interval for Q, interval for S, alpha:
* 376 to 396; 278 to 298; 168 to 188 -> -1360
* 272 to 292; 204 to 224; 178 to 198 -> -1525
